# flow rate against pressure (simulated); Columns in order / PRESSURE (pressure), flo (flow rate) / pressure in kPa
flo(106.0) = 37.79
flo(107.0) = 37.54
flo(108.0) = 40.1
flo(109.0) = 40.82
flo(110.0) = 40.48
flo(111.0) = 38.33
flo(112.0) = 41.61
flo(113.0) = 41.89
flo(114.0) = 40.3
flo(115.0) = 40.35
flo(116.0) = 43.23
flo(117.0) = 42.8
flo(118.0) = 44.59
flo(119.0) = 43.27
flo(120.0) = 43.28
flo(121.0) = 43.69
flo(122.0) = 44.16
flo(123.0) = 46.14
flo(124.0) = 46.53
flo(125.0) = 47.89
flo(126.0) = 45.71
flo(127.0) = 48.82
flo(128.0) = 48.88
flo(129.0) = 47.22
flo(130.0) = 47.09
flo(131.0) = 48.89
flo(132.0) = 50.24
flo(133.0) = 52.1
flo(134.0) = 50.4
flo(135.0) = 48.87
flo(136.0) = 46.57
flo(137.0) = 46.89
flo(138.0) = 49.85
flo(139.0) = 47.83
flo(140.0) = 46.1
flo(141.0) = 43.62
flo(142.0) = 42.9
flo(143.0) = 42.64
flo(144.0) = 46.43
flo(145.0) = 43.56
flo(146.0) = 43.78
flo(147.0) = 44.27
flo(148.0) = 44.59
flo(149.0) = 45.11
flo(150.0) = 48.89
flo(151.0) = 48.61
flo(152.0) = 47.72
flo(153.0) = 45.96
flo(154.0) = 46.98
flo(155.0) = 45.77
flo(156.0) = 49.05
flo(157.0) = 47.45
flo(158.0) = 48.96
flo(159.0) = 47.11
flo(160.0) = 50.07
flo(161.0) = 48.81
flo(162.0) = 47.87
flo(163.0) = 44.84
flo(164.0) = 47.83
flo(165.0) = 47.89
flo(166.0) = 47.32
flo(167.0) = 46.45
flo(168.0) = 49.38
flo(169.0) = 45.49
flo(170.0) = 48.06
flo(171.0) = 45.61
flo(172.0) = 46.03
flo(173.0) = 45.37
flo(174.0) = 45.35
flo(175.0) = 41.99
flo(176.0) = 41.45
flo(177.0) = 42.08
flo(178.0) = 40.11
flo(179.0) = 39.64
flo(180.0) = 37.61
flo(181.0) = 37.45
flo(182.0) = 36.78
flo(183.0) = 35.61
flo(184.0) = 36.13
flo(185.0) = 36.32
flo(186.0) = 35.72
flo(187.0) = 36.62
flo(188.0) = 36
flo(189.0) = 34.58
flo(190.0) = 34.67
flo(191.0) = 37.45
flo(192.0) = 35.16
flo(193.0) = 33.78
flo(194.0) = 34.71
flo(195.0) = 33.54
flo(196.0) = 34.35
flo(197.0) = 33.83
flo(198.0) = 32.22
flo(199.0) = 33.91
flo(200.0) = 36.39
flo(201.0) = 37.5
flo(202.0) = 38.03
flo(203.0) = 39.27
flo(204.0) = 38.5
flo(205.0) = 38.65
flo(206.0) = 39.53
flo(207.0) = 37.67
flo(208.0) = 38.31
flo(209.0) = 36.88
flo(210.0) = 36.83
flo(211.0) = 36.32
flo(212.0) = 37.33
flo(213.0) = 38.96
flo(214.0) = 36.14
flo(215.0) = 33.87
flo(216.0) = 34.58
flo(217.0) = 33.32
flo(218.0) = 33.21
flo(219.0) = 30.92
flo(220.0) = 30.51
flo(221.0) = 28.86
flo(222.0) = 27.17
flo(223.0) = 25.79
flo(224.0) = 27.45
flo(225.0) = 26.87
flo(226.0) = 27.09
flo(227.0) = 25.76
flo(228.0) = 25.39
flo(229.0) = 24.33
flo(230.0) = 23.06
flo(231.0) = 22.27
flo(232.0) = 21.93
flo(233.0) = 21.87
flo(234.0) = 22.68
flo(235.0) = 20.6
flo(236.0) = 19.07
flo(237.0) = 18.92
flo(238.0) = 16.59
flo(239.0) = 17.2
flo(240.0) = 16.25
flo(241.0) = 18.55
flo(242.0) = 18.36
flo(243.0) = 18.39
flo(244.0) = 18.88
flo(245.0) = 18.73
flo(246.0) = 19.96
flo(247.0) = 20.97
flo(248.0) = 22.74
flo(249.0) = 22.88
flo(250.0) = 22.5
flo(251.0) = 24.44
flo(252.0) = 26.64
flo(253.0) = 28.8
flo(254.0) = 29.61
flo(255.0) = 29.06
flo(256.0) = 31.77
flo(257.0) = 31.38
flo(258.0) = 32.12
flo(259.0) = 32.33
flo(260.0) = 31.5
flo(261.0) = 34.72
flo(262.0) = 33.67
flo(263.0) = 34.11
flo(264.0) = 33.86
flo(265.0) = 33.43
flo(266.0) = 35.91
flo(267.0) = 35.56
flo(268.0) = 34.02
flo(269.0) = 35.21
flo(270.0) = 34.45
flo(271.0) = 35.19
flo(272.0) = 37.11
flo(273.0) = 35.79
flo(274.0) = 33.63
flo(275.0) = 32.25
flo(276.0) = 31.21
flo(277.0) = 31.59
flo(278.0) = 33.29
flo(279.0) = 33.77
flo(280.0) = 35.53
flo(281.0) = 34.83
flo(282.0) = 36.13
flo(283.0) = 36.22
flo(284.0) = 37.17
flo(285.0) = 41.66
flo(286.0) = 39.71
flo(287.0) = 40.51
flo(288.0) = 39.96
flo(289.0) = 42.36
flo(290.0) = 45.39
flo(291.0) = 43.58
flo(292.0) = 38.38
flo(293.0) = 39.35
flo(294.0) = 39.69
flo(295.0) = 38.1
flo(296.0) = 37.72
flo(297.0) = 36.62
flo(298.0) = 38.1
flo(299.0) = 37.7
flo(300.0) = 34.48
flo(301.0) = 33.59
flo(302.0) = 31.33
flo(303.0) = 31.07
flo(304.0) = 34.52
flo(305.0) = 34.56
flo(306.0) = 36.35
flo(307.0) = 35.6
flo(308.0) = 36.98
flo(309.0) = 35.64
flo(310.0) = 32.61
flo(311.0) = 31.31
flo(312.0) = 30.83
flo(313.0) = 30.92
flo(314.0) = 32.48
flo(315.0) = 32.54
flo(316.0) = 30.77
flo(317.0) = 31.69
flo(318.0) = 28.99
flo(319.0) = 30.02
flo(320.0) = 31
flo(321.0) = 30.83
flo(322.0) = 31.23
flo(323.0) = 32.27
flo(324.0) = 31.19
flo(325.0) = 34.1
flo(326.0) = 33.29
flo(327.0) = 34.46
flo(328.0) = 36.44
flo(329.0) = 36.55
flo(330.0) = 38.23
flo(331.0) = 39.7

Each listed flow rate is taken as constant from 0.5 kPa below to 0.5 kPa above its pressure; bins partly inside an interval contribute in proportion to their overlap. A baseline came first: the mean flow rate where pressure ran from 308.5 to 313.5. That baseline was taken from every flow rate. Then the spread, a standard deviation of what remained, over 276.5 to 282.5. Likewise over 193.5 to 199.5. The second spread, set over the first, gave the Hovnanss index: 0.5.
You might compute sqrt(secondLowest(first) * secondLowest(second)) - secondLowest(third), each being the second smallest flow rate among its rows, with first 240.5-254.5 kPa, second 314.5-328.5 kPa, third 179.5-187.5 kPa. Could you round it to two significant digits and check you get -12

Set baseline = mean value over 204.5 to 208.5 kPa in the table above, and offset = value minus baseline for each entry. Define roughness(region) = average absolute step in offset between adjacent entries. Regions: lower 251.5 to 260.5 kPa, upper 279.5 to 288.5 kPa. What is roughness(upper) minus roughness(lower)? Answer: 0.30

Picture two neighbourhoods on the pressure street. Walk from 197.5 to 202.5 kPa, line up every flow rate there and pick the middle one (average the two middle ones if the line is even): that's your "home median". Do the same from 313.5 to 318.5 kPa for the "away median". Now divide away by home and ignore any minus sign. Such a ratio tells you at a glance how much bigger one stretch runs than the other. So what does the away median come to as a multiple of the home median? 0.87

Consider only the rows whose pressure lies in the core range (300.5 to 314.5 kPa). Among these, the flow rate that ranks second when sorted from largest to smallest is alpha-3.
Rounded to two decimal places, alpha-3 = 36.35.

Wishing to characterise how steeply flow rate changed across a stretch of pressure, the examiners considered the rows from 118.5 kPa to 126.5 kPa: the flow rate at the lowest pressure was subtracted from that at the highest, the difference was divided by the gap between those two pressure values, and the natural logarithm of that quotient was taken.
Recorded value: -1.1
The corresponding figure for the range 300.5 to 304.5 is -1.2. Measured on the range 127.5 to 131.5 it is -5.7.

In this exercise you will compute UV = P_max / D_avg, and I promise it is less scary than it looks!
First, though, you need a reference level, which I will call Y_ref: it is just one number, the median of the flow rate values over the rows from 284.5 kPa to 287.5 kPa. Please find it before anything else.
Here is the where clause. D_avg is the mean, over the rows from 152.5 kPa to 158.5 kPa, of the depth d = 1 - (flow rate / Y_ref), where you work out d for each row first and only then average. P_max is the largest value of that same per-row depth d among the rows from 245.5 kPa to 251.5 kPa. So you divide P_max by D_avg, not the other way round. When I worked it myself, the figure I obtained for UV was -3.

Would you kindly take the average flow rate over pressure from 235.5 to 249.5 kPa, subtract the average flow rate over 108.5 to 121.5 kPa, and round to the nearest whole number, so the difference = -23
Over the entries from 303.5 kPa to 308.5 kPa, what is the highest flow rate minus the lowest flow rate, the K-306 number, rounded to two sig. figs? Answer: 2.5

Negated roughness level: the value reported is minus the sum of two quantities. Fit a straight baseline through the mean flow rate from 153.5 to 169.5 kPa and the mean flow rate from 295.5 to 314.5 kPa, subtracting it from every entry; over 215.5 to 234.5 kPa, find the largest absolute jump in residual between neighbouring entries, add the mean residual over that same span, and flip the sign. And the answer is 13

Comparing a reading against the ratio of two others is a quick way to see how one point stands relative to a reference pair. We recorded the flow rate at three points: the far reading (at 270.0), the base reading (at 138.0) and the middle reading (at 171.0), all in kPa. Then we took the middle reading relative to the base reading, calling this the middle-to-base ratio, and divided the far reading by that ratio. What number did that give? 37.7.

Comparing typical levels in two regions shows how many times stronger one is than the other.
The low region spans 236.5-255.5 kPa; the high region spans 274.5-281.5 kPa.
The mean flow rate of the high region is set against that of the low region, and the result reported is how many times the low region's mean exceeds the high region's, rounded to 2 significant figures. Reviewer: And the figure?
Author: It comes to 0.65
